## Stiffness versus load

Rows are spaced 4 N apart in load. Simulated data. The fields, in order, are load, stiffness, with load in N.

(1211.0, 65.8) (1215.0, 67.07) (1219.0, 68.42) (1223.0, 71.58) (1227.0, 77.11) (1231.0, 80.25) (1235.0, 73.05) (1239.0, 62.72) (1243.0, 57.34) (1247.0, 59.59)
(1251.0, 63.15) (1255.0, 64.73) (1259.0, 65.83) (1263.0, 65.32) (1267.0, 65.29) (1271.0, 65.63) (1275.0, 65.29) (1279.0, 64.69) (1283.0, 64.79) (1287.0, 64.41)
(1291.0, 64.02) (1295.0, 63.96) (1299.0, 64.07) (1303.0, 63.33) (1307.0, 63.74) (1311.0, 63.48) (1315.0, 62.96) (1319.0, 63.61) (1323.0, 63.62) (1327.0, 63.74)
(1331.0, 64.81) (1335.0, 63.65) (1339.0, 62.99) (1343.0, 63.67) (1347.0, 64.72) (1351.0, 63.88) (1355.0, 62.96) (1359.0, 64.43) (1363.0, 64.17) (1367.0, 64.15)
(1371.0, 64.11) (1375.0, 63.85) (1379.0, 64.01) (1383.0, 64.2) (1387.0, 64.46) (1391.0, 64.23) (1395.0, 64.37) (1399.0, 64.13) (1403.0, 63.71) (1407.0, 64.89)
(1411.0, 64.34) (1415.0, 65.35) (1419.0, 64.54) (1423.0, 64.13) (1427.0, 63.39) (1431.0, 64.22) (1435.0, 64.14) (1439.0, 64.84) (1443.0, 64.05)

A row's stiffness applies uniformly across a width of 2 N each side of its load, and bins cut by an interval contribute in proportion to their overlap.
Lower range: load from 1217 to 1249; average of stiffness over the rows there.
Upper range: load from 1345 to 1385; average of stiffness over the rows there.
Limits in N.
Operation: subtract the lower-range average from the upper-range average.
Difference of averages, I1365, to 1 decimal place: -4.7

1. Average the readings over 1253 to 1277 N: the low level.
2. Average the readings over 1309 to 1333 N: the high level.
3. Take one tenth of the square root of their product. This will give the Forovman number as 6.452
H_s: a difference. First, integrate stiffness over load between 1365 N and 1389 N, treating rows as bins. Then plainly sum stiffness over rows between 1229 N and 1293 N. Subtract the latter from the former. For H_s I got 493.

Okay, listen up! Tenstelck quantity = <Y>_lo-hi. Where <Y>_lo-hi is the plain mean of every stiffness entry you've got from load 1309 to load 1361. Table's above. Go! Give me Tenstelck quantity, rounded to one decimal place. 63.7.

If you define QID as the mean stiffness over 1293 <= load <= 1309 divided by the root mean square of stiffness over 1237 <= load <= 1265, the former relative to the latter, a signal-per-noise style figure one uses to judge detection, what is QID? 1.02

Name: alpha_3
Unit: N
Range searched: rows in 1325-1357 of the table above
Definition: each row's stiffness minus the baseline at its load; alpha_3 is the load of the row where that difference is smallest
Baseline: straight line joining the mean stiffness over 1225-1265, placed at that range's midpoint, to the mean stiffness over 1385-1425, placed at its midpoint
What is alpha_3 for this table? 1339.0 N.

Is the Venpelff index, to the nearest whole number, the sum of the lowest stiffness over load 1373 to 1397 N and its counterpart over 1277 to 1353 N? 127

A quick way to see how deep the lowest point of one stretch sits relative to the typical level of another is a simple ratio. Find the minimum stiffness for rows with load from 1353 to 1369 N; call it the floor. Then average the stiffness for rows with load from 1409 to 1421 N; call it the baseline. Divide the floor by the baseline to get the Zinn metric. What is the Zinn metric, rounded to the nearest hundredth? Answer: 0.97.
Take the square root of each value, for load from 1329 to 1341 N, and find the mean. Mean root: 7.99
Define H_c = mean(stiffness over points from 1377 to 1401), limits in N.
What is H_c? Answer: 64.2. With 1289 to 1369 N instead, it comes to 63.8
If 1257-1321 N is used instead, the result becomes 64.4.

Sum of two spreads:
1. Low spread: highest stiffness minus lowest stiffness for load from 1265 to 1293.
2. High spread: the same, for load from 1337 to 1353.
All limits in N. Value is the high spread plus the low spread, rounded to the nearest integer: 3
